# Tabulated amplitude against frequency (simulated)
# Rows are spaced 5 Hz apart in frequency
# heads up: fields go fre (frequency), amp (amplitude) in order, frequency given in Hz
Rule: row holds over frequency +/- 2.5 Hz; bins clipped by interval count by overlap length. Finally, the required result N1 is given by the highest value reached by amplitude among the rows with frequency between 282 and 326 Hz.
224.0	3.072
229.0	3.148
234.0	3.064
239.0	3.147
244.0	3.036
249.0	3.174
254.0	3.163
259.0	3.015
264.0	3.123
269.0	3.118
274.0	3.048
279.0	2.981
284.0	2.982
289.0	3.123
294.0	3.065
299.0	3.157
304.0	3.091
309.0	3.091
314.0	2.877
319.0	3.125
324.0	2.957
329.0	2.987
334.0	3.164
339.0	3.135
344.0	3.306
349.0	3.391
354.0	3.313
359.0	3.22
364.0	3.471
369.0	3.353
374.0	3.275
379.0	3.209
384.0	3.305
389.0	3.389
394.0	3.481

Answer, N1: 3.157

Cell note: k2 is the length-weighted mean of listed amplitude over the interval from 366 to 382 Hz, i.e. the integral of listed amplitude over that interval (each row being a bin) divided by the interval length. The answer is 3.29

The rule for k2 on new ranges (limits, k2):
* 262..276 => 3.10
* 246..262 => 3.11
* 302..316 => 3.02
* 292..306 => 3.11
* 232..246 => 3.08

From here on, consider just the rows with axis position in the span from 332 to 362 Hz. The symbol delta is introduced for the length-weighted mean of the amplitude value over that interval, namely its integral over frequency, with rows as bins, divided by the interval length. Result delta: 3.26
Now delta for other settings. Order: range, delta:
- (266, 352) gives 3.10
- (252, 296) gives 3.07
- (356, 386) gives 3.31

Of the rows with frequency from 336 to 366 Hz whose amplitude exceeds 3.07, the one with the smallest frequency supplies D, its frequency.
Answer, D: 339.0 Hz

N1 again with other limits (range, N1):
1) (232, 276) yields 3.174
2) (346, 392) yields 3.471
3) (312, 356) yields 3.391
